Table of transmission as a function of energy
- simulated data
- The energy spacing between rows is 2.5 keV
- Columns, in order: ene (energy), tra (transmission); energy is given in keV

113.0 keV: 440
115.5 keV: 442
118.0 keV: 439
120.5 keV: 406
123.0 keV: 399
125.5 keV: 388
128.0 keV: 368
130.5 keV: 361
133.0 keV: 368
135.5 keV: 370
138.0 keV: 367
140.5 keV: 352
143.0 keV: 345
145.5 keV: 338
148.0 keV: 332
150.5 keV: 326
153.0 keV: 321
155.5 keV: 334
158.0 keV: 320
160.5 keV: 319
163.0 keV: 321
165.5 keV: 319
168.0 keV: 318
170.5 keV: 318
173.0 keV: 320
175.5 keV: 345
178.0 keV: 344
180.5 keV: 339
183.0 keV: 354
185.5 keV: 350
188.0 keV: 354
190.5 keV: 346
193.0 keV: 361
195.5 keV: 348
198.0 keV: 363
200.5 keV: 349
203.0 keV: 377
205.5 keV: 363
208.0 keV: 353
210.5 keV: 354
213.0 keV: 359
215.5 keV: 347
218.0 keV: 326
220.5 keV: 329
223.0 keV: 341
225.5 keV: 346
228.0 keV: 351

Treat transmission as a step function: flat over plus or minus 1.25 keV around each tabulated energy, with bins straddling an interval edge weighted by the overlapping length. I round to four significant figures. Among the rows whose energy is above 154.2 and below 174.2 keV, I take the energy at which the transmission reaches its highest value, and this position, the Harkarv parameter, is 155.5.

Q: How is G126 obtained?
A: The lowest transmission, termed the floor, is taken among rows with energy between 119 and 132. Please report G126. 361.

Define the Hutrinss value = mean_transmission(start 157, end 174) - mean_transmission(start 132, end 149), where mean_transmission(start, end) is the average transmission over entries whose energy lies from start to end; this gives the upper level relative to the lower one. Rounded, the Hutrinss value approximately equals -34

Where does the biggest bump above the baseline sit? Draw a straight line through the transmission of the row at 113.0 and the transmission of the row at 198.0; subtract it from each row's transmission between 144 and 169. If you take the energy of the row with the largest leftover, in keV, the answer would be 155.5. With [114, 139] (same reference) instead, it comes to 115.5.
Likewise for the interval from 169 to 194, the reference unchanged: 193.0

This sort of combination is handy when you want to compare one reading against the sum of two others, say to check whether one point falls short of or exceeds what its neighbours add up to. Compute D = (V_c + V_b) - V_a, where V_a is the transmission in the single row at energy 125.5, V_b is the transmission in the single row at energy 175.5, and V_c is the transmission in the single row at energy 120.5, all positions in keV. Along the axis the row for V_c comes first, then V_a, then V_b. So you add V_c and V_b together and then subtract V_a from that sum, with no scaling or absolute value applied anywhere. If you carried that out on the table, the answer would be 363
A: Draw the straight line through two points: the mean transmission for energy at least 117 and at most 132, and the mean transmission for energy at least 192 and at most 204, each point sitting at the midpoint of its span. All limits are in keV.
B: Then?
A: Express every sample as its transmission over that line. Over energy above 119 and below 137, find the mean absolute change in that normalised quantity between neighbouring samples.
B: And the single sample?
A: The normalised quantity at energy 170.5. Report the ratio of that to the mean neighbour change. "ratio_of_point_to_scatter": 39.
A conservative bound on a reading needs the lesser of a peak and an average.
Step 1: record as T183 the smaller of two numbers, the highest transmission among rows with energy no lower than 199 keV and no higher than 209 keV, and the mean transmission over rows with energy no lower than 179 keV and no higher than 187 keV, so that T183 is 348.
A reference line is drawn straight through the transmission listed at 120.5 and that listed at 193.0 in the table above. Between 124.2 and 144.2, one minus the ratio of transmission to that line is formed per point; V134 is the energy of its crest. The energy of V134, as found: 143.0 keV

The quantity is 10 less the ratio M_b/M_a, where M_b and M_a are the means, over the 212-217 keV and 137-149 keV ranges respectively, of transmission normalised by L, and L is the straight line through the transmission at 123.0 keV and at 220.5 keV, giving 8.83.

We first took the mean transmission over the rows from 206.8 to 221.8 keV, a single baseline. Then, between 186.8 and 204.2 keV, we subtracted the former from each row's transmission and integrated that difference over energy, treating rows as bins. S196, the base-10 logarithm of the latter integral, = 2.33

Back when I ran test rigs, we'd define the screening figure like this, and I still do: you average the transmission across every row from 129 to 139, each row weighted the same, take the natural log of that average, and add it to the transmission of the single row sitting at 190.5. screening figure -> 352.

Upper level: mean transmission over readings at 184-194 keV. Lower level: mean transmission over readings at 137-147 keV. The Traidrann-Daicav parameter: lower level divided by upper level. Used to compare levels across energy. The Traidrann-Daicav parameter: 0.99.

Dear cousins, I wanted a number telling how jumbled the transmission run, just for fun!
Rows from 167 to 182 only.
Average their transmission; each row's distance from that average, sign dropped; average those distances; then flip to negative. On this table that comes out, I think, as -12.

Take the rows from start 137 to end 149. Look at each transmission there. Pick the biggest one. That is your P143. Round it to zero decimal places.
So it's 367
